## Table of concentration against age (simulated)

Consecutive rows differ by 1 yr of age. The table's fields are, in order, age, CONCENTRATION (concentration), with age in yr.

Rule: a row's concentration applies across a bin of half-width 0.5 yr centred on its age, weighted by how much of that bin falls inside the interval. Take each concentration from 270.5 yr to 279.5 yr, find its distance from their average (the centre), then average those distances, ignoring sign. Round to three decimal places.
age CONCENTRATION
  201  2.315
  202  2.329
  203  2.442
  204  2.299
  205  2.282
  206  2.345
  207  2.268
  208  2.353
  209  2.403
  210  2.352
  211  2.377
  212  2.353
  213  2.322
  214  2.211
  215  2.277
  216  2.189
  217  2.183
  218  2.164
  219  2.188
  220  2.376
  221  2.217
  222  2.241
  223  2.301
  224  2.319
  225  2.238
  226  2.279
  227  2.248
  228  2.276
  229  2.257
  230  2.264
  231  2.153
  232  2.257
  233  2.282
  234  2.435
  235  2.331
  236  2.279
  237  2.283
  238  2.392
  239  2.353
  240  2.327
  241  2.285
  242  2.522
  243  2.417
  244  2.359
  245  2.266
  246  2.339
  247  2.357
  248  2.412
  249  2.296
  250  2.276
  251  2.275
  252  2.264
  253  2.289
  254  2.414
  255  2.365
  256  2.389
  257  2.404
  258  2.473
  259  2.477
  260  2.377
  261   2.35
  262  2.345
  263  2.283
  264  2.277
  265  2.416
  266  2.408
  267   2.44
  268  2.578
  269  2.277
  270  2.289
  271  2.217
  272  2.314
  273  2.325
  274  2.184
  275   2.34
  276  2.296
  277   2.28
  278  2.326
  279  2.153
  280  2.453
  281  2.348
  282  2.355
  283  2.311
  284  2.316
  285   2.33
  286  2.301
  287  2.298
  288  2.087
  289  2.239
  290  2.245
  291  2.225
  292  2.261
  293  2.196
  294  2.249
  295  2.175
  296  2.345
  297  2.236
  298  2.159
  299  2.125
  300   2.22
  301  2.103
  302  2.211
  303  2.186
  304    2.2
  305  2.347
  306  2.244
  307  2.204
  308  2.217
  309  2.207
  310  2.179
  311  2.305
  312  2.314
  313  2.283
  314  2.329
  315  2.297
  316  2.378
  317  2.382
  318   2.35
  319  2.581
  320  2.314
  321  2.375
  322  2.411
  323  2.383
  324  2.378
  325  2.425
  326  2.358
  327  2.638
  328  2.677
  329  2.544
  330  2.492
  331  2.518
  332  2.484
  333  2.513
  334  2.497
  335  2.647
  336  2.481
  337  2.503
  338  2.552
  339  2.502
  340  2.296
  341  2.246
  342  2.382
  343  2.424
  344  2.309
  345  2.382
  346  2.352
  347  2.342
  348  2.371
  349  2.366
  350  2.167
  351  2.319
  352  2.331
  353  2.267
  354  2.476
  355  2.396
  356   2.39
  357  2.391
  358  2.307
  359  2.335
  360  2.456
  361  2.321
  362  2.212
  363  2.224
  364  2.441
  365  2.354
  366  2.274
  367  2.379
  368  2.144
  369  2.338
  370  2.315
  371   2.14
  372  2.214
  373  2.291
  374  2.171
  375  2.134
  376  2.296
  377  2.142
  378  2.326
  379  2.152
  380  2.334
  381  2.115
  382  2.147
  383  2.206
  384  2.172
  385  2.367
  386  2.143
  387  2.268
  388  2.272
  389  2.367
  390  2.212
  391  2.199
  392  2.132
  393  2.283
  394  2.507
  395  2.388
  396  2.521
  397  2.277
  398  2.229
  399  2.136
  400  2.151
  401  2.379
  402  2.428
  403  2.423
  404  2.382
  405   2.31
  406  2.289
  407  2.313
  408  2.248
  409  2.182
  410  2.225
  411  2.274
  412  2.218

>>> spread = 0.057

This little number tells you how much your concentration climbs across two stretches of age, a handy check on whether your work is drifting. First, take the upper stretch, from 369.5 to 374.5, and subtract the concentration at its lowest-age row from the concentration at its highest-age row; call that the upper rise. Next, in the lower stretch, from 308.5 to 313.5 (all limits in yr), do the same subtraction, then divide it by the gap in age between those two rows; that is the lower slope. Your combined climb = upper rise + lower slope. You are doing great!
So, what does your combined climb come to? -0.125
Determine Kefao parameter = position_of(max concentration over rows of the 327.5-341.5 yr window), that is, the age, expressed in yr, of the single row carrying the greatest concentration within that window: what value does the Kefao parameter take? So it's 328 yr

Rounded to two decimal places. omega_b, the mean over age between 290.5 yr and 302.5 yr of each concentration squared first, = 4.88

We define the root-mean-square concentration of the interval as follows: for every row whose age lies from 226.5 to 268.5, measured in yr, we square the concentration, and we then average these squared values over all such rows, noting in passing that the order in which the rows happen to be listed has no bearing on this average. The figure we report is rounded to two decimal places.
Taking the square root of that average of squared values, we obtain 2.35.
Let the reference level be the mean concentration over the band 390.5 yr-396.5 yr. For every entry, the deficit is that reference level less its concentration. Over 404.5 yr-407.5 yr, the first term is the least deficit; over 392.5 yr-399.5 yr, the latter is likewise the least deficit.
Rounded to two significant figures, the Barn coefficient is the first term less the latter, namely 0.21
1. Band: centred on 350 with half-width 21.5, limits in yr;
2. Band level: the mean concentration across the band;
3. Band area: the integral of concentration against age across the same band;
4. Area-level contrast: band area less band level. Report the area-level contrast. 100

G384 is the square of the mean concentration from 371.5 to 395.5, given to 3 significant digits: 5.03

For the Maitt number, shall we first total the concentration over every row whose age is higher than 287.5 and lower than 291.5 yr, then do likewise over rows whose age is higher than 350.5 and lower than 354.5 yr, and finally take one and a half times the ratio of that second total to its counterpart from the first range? 1.60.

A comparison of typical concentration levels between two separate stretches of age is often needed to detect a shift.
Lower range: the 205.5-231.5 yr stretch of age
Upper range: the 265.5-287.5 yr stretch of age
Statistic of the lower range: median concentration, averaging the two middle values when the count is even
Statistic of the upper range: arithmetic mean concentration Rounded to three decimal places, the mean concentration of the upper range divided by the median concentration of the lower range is 1.023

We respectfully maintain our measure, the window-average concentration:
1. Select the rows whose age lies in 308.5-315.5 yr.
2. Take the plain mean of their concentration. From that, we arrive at 2.273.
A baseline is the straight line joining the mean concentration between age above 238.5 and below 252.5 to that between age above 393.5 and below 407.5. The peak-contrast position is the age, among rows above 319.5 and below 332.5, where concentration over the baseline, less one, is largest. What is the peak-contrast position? 328 yr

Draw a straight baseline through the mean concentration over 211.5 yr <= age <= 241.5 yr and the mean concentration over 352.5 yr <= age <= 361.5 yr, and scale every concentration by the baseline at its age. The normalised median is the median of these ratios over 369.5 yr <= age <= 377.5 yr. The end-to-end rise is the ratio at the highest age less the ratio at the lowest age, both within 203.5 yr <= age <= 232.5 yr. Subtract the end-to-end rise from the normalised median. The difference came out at 0.95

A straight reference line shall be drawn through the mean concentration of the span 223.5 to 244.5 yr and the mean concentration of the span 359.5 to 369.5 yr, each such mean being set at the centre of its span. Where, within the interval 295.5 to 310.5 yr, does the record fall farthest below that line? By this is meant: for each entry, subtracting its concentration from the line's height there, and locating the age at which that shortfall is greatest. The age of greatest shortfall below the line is 301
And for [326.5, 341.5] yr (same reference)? 341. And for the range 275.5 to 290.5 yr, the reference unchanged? 288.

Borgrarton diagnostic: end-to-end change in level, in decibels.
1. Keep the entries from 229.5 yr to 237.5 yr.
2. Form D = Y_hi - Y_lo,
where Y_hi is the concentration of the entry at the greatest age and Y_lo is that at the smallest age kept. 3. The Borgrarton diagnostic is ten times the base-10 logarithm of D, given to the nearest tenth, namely -17.2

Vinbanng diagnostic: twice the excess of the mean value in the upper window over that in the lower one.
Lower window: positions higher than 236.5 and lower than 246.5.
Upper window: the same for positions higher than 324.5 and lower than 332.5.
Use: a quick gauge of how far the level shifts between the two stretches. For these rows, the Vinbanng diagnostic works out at 0.33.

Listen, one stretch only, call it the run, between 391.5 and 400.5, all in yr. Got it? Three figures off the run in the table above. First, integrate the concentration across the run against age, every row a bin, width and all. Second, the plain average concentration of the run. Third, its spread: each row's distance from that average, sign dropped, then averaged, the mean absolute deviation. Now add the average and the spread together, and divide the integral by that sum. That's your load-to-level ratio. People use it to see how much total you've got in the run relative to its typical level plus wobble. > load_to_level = 8.55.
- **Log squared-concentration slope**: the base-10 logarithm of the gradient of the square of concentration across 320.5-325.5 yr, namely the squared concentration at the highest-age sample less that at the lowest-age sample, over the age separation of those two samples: -1.2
